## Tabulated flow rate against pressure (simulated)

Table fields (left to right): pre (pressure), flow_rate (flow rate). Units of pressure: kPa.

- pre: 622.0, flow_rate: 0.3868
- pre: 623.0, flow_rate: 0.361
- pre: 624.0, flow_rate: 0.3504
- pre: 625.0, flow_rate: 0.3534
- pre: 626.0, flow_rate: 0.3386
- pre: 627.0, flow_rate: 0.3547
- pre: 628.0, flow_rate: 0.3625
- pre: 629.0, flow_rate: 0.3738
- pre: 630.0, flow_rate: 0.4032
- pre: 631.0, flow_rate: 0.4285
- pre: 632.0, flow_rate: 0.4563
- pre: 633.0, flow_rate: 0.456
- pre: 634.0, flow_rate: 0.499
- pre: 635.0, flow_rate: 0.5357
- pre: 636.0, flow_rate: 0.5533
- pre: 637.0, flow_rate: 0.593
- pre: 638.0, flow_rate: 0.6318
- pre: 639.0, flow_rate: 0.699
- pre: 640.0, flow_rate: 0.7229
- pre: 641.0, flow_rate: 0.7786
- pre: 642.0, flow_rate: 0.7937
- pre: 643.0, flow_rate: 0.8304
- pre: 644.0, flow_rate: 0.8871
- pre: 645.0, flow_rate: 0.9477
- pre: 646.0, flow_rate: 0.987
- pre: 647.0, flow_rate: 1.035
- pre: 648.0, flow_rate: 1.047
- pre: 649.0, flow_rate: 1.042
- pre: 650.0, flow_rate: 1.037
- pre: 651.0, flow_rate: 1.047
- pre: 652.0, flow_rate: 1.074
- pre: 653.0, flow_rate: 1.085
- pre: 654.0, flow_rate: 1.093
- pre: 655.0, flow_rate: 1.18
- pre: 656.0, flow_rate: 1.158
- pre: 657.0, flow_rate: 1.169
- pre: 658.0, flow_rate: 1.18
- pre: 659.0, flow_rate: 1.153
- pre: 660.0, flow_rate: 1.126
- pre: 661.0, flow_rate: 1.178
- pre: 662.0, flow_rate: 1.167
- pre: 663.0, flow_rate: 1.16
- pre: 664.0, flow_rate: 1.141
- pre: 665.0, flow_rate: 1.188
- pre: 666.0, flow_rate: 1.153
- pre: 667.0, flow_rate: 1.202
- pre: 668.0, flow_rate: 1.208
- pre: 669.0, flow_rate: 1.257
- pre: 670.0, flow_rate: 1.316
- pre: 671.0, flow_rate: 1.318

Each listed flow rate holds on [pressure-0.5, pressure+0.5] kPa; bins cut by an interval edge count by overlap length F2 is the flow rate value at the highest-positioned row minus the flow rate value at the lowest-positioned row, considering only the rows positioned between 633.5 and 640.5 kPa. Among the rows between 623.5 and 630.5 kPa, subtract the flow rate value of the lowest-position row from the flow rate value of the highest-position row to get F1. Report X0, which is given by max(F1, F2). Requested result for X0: 0.22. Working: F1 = 0.05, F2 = 0.22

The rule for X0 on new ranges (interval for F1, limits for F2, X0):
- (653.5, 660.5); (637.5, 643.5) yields 0.20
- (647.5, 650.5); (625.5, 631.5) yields 0.09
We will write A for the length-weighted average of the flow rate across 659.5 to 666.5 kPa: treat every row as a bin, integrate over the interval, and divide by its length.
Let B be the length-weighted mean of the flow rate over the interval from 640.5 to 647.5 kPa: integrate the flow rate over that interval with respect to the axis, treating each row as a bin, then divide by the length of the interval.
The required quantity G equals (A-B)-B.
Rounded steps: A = 1.2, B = 0.89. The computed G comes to -0.6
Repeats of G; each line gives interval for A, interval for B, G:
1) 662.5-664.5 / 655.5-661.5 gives -1.2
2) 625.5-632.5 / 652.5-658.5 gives -1.9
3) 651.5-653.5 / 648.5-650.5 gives -1.0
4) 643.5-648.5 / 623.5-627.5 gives 0.3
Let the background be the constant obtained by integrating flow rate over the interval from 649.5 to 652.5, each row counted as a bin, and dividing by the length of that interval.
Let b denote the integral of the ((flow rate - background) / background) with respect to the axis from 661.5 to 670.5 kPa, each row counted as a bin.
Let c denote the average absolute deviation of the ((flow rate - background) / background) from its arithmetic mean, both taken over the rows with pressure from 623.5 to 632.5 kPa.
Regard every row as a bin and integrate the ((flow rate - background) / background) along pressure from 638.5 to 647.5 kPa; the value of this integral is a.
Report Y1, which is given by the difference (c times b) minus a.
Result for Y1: 1.7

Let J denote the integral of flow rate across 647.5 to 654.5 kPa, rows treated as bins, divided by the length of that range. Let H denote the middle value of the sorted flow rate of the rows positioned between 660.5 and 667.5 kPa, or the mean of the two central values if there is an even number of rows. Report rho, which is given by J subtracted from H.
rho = 0.1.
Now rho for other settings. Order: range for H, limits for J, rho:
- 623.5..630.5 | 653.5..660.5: -0.8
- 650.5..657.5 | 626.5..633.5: 0.7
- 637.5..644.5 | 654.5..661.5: -0.4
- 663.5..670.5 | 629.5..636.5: 0.7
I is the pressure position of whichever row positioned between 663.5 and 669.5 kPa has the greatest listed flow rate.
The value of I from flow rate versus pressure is 669.0 kPa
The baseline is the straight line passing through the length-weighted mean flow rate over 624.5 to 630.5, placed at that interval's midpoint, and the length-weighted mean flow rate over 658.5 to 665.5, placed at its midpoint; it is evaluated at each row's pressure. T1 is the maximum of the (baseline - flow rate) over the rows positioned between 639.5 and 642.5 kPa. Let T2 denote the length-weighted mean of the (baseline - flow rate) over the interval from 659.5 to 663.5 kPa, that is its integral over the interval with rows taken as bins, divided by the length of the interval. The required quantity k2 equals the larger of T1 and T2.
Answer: -0.01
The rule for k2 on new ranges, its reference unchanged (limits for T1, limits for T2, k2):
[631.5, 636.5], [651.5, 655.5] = 0.04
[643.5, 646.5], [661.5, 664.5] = 0.03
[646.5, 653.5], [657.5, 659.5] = -0.09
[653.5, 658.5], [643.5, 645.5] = -0.11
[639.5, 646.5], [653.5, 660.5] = -0.07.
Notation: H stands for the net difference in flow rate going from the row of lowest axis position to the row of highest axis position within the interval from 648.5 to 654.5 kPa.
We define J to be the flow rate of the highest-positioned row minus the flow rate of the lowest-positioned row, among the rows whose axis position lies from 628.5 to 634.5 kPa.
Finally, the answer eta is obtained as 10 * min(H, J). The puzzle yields 0.5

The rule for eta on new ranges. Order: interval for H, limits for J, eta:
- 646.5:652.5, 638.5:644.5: 0.4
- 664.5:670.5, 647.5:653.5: 0.4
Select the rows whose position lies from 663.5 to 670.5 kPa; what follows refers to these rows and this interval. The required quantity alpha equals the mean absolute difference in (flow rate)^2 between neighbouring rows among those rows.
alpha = 0.099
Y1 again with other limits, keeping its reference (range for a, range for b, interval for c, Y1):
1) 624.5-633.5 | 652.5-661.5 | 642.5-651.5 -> 5.7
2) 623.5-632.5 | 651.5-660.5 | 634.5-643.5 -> 5.8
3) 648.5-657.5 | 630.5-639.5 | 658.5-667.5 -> -0.5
